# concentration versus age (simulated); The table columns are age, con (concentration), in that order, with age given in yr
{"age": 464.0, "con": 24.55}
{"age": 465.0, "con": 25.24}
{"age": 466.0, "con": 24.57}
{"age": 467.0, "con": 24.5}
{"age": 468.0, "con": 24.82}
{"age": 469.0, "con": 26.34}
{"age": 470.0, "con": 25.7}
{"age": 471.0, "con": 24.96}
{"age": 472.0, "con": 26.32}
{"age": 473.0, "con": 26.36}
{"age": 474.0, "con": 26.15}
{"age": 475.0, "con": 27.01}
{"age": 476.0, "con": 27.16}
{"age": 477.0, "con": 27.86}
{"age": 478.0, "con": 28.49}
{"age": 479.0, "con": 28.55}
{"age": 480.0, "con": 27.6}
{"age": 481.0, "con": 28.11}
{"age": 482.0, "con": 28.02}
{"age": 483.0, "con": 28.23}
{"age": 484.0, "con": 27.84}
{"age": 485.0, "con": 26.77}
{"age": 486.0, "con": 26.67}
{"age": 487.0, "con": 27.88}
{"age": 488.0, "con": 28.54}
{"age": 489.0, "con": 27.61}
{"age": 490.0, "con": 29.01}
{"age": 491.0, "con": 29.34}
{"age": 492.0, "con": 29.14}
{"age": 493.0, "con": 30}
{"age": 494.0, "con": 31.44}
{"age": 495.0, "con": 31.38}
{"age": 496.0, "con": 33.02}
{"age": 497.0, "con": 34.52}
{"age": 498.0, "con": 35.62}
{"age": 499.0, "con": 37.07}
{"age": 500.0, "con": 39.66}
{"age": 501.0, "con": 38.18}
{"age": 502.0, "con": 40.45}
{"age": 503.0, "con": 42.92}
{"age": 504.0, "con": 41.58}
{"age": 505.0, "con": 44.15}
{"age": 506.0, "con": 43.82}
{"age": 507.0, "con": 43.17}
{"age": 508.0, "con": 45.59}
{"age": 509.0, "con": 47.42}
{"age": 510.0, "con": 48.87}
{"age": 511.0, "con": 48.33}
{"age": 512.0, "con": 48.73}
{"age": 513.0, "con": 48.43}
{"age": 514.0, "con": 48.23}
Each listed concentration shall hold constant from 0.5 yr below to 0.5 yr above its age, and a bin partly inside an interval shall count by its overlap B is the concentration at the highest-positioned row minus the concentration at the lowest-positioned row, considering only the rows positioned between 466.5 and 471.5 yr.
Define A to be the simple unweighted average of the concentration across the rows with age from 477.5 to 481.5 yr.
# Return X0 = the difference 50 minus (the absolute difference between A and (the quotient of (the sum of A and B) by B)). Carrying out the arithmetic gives 16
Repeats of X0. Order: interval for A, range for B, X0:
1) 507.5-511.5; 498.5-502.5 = 18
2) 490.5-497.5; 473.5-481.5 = 36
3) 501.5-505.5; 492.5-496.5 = 23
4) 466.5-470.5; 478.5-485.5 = 11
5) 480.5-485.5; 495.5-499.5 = 30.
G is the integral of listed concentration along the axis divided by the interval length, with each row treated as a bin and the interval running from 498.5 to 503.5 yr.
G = 40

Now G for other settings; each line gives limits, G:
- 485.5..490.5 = 28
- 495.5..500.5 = 36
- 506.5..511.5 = 47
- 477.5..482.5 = 28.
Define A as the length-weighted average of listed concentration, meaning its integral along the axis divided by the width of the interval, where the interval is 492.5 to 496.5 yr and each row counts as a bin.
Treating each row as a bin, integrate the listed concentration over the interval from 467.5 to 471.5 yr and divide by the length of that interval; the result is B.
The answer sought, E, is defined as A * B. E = 801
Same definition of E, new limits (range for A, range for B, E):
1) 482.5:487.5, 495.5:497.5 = 928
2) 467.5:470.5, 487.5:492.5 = 736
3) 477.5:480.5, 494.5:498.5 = 949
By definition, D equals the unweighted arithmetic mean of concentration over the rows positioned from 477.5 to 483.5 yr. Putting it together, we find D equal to 28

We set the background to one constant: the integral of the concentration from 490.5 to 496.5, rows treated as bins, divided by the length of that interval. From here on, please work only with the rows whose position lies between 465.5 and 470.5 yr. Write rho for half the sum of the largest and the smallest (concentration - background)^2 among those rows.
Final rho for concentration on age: 29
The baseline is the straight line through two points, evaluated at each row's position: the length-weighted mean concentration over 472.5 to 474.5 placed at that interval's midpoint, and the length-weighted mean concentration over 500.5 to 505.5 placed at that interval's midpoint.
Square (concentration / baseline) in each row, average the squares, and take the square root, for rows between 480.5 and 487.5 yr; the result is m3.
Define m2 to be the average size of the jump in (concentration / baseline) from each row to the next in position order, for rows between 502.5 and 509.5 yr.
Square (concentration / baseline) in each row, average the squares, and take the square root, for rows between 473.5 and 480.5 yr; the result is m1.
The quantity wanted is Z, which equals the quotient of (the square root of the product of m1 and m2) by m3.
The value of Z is 0.213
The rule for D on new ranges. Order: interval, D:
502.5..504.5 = 42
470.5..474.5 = 26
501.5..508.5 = 43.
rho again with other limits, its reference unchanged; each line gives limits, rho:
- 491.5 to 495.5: 1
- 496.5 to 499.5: 27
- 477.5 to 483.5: 7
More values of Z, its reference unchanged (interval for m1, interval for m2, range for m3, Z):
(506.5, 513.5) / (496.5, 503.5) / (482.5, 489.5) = 0.239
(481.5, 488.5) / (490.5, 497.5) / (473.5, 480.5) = 0.139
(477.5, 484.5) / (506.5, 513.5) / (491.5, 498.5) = 0.170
